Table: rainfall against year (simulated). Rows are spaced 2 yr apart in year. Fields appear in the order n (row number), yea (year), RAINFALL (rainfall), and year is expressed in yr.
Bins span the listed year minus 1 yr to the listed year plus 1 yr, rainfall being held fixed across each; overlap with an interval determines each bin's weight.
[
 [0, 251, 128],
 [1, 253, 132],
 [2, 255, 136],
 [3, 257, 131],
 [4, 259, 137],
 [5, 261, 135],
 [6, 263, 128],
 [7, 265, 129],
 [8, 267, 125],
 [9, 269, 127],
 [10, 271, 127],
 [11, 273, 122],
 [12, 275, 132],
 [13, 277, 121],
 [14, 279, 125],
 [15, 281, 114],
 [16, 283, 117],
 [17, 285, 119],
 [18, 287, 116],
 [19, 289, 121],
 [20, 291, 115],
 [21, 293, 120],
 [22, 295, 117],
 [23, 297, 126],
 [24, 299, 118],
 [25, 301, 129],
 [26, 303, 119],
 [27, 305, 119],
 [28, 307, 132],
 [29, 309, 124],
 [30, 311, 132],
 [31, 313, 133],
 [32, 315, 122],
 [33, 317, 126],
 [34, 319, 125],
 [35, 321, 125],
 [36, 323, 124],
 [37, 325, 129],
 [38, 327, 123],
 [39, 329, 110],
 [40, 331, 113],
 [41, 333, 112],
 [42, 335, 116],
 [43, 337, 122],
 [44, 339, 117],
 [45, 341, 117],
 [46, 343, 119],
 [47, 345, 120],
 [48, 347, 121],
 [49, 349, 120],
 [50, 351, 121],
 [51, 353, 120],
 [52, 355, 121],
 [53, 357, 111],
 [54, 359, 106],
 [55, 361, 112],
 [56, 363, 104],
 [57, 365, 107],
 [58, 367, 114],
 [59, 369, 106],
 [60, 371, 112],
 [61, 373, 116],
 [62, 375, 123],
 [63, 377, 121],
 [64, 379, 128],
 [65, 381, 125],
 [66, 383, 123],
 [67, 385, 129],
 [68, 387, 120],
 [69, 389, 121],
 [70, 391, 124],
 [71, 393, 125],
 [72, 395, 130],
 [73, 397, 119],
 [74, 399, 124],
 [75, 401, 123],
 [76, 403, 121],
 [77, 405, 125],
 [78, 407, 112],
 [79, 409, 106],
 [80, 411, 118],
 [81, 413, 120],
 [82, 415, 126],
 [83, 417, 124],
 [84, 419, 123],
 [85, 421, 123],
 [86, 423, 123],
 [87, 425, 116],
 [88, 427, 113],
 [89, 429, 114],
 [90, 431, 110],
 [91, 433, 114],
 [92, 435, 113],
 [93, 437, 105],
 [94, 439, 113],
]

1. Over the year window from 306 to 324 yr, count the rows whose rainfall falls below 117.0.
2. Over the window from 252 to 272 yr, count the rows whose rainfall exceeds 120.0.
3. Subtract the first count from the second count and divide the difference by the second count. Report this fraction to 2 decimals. 1.00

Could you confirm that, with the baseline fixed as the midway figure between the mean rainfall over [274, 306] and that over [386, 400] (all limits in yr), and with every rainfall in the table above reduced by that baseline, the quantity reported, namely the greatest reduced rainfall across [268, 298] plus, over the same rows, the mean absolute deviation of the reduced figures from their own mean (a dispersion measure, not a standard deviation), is 14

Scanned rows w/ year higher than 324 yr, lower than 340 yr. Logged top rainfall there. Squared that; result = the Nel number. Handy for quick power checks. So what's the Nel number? 16641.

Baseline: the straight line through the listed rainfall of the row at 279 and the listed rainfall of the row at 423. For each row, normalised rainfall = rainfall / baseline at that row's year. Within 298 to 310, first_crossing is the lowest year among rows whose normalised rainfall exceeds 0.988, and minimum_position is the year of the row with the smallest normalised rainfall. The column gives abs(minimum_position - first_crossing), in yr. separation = 2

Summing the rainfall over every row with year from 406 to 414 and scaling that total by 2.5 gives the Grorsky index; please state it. 1140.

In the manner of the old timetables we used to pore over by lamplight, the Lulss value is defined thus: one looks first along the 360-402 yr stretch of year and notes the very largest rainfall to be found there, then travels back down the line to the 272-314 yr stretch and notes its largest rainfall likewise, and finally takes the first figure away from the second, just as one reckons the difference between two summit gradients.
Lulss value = 3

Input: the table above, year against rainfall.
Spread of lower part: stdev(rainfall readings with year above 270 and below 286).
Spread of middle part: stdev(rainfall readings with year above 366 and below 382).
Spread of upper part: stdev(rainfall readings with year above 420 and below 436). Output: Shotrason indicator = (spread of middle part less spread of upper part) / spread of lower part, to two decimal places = 0.45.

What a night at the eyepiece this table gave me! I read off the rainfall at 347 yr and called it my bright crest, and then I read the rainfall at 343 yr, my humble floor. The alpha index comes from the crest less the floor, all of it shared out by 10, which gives 0.2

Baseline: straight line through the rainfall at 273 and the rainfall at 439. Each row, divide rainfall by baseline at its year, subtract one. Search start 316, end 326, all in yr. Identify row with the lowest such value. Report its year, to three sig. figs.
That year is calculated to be 323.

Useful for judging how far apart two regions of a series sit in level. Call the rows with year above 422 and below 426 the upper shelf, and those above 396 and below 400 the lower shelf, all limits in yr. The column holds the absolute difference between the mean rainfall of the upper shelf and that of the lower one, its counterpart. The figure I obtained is 2.0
